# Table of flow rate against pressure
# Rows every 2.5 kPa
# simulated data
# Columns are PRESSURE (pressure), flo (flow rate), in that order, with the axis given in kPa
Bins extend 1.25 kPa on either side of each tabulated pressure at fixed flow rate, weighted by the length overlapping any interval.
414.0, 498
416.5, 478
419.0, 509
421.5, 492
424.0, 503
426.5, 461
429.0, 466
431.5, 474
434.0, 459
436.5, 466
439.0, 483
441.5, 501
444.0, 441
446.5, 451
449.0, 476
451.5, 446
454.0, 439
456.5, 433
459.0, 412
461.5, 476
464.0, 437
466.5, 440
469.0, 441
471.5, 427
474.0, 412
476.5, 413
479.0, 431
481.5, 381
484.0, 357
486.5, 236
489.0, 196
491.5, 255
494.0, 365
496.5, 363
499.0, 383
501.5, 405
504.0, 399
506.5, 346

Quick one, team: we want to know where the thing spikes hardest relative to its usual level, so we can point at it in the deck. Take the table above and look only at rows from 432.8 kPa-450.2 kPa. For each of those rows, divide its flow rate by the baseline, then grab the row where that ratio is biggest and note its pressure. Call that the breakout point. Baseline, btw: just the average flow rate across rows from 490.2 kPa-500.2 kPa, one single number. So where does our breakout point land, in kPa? 441.5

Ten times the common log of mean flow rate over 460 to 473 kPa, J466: 26.5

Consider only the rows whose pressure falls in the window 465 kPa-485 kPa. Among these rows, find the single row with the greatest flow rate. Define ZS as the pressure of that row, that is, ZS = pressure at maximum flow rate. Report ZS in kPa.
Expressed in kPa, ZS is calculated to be 469.0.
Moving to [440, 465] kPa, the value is 441.5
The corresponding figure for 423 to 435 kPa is 424.0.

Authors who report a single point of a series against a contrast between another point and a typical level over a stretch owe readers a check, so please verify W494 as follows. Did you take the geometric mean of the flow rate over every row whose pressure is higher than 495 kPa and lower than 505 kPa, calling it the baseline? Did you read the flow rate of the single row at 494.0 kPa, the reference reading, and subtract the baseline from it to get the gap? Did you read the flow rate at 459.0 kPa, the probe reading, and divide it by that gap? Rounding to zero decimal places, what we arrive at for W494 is -19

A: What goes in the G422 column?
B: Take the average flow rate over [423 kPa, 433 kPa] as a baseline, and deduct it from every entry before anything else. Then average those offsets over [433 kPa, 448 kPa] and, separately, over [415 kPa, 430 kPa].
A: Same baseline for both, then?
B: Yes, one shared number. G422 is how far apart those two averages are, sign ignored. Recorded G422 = 18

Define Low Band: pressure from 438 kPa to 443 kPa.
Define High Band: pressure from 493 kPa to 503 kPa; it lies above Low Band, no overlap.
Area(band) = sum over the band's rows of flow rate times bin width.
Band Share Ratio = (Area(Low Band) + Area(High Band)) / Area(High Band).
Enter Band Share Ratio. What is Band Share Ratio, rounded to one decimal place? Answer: 1.6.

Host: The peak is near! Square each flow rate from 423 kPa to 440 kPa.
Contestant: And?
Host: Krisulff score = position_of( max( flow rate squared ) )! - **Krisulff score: 424.0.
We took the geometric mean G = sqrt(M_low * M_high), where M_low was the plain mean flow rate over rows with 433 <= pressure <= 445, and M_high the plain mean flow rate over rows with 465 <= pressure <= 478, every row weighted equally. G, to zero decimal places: 448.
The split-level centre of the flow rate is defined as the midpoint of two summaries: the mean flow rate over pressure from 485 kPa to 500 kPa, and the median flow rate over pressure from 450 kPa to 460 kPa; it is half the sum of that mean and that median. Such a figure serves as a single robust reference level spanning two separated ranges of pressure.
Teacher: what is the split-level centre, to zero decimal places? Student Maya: 368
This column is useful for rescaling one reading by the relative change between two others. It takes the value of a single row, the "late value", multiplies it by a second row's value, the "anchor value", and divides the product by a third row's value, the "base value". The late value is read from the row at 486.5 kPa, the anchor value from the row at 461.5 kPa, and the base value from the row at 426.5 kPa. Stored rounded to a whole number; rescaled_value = 244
